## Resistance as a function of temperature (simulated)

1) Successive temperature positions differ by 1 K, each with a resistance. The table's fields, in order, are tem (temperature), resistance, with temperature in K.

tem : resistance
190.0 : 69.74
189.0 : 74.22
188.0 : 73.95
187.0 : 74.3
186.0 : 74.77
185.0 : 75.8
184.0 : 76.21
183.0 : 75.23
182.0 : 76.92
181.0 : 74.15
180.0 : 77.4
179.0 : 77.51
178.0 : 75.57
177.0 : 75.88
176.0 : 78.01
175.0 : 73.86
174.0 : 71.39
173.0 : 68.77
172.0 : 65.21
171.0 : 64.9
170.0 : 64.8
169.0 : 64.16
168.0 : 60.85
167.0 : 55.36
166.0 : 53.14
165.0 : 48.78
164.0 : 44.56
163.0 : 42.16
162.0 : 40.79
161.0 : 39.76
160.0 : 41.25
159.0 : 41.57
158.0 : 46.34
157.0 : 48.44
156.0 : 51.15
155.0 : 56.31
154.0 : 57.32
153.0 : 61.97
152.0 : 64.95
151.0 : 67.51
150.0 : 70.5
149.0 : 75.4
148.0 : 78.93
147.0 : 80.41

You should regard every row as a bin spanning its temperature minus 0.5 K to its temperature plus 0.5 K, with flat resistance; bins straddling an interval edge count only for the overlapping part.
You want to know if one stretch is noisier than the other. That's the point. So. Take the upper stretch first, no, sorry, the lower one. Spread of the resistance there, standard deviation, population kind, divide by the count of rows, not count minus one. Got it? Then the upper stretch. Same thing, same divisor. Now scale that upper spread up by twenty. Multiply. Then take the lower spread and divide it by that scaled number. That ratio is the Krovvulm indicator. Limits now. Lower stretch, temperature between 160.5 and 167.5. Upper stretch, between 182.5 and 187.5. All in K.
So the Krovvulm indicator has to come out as 0.42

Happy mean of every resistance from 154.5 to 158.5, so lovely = 51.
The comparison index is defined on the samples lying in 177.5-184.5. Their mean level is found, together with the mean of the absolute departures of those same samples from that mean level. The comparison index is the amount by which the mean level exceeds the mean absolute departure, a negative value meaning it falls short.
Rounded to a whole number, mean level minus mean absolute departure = 75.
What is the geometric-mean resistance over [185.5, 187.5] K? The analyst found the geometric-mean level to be 75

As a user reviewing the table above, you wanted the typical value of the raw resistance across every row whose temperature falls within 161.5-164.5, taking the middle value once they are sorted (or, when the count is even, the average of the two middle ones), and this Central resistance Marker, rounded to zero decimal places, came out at 42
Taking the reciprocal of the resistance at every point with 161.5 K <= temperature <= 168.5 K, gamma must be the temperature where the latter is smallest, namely 168.0 K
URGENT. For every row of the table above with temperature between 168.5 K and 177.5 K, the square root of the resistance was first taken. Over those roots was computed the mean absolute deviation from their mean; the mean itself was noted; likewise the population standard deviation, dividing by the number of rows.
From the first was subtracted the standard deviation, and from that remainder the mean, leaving -8.4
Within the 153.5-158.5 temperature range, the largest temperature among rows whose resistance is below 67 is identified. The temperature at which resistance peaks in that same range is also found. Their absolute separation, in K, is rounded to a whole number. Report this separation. 4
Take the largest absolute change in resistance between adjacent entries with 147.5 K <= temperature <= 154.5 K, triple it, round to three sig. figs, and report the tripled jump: 14.7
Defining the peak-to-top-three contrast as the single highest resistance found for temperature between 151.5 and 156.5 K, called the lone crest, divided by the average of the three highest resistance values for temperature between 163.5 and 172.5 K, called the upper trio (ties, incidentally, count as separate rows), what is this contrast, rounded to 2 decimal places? 1.00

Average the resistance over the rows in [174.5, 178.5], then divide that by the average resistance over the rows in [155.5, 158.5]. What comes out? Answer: 1.6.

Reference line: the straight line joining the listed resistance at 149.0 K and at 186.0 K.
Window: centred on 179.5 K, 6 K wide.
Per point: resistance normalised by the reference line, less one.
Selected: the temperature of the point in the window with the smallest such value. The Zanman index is 181.0 K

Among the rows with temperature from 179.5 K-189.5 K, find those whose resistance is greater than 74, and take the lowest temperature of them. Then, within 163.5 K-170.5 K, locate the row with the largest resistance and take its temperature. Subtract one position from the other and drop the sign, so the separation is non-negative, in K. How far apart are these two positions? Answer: 10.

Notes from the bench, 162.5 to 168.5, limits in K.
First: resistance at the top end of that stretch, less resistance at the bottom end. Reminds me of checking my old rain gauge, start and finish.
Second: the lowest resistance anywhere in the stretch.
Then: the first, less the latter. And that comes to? -23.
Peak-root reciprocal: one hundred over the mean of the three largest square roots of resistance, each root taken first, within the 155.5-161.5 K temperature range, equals 14.3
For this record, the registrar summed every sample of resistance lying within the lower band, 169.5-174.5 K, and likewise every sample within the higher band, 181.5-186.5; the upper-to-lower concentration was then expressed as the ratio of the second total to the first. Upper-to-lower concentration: 1.13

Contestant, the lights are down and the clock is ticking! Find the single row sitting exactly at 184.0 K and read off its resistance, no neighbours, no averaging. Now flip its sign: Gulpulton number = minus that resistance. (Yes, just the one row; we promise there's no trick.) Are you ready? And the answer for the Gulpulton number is -76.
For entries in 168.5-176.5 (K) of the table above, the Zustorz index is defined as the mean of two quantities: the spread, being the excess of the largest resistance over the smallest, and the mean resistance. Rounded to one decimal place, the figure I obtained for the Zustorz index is 41.4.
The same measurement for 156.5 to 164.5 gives 25.9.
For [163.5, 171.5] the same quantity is 38.7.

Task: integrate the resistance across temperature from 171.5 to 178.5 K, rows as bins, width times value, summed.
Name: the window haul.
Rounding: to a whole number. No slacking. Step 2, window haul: 509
